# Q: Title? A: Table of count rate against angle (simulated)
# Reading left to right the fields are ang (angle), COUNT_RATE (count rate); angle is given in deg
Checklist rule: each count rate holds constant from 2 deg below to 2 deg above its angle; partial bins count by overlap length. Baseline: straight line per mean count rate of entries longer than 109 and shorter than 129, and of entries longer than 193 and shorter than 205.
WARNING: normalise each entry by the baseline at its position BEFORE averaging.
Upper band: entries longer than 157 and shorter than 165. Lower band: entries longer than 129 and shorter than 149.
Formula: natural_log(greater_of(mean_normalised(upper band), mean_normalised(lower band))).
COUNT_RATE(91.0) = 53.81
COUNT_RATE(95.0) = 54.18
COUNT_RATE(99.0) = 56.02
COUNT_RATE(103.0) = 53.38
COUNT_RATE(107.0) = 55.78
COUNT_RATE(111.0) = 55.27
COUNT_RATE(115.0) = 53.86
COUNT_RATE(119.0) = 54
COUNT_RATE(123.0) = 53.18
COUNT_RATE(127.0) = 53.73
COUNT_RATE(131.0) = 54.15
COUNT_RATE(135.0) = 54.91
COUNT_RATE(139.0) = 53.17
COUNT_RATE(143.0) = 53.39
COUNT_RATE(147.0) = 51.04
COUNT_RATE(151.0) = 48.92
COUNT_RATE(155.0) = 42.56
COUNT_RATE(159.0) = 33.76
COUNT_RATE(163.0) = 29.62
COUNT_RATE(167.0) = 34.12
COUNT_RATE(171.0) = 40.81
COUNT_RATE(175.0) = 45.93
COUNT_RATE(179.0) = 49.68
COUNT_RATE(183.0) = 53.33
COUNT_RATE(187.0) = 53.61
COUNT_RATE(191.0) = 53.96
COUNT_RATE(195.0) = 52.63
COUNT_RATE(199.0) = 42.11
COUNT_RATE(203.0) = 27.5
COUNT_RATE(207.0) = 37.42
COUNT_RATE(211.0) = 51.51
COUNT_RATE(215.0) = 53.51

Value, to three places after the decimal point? 0.051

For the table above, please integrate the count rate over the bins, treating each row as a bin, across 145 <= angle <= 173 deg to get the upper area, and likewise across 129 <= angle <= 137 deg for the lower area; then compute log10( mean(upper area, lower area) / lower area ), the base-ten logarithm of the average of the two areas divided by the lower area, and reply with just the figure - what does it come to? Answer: 0.3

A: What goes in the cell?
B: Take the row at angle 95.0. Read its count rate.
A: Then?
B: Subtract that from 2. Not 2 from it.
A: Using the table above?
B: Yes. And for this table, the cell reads -52.2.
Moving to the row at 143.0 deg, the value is -51.4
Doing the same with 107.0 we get -53.8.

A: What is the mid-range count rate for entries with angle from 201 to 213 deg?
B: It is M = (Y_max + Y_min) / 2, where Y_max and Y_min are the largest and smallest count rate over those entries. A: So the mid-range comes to 40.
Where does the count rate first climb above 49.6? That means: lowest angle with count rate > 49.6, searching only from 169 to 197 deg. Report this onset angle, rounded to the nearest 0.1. 179.0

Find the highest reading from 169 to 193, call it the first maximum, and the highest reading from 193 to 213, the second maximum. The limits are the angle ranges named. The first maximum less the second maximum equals 1.3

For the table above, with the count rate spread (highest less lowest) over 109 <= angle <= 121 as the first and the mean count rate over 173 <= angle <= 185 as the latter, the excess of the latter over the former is 48.2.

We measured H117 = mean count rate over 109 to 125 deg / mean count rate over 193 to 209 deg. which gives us 1.35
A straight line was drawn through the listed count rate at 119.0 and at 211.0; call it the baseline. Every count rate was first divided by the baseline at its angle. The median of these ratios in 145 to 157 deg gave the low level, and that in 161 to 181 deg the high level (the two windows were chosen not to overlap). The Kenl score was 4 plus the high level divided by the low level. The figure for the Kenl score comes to 4.8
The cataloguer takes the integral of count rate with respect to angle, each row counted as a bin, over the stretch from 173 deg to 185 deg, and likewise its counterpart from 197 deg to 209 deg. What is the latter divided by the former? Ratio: 0.72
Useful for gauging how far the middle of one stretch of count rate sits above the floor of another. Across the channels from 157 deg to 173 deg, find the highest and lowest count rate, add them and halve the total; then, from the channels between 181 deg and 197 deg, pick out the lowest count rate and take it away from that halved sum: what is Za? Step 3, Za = -17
